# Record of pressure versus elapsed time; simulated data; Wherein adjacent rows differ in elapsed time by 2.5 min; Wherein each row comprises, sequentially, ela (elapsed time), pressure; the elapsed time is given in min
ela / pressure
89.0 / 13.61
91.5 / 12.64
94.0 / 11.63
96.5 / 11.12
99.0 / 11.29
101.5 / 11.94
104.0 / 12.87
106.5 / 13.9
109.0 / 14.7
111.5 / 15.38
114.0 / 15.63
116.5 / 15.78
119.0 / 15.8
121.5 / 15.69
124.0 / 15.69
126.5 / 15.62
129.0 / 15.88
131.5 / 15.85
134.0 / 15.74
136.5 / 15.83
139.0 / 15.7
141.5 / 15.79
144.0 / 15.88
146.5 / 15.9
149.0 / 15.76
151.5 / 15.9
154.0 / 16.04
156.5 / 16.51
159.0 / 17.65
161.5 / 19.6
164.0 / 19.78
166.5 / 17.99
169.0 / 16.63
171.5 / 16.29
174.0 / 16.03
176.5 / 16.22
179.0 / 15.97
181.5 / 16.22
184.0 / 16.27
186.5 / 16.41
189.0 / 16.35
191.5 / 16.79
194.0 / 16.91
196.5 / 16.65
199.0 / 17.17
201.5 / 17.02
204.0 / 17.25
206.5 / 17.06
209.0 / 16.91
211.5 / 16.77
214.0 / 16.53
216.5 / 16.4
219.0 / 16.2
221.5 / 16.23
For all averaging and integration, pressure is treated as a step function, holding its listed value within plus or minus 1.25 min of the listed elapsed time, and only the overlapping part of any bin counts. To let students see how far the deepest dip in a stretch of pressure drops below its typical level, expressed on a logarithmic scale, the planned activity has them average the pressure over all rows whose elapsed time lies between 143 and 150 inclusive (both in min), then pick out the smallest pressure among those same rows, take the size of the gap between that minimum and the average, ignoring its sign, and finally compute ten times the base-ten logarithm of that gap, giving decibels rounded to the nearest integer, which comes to -11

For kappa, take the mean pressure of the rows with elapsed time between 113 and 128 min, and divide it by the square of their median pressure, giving 0.0638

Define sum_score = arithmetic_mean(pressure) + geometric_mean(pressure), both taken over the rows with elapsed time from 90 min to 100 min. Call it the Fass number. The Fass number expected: 23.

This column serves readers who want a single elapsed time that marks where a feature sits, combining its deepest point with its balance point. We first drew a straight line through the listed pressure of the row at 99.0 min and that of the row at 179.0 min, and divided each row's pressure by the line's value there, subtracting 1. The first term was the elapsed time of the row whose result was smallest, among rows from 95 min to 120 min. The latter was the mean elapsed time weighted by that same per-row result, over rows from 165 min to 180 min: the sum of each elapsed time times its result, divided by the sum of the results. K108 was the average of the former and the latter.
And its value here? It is 132.7 min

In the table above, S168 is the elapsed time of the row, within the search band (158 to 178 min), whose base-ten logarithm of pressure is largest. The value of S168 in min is 164.0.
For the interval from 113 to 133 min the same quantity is 129.0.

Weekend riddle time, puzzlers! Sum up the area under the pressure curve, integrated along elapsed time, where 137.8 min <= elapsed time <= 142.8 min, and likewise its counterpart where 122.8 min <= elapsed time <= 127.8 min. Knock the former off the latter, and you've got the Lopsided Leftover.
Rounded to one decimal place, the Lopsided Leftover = -0.4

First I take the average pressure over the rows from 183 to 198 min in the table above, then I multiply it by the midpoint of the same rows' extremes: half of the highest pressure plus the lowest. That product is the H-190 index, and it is 275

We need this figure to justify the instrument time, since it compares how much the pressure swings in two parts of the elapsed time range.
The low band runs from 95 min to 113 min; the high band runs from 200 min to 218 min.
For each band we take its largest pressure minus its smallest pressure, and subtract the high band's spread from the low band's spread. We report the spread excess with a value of 3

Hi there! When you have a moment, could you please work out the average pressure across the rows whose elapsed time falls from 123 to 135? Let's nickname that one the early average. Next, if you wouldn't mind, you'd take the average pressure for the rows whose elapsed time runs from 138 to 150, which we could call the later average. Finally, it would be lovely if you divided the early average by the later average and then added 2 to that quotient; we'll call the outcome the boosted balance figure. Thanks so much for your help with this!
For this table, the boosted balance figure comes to 3.00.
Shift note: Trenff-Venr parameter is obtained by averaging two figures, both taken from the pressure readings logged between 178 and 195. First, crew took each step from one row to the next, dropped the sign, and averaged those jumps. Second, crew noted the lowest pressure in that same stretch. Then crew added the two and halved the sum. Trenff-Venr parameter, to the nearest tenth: 8.1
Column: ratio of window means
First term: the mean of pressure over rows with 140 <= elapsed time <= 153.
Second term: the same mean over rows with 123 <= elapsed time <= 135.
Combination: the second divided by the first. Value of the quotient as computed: 0.99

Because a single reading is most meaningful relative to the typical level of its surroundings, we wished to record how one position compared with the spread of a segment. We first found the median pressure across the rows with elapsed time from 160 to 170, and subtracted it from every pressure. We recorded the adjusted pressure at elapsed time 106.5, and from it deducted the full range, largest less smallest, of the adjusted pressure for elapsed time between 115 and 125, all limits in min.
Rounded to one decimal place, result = -5.0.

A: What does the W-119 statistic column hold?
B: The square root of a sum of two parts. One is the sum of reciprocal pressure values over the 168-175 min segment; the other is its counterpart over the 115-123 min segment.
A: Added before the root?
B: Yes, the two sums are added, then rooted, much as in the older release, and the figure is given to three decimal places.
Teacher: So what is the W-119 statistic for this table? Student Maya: 0.612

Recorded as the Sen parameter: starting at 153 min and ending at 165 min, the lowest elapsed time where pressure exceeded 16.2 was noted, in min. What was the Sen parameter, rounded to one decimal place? 156.5 min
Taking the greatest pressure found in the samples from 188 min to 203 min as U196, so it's 17.17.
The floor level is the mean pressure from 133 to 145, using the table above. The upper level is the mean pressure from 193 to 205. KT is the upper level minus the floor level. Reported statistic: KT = 1.2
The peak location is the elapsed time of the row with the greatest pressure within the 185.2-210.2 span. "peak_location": 204.0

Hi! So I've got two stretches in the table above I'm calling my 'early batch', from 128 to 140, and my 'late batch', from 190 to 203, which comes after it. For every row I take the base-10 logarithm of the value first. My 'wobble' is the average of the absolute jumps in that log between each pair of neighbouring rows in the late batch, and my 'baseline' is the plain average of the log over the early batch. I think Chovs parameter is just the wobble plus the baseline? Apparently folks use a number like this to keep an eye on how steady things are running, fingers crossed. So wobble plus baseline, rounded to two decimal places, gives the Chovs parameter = 1.21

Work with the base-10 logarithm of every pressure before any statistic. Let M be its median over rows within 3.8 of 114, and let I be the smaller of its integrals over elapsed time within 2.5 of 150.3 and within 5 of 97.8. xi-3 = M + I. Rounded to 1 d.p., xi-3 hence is 7.2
